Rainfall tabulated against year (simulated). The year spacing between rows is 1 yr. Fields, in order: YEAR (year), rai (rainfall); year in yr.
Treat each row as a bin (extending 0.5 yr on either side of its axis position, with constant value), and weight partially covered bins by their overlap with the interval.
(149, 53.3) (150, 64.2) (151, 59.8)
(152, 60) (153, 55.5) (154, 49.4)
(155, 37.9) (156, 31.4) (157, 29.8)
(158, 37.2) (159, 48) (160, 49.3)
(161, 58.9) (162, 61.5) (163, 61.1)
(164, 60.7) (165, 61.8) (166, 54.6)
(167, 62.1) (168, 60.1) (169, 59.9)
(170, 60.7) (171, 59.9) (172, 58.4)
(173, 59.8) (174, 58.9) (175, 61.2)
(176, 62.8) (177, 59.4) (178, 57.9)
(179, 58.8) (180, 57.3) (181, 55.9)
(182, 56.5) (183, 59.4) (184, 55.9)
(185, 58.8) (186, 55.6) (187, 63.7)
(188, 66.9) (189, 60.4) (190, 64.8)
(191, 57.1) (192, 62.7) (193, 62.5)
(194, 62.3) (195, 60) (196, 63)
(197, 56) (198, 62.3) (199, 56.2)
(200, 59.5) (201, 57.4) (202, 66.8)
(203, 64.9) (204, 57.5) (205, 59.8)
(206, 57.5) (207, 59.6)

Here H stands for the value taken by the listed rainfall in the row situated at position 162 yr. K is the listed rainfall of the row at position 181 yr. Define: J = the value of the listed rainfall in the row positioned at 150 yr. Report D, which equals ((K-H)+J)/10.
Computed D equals 5.9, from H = 61.5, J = 64.2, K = 55.9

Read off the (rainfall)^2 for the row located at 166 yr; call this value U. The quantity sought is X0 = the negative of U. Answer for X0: -2981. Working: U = 2981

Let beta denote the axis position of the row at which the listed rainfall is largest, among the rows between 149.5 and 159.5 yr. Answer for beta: 150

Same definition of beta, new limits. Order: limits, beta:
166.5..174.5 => 167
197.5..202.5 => 202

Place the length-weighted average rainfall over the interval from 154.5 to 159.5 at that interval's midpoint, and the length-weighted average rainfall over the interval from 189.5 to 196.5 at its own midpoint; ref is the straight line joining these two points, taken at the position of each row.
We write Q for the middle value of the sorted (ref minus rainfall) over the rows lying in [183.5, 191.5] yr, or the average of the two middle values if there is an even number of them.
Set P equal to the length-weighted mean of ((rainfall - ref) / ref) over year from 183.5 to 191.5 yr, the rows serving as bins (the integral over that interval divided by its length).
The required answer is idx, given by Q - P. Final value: -2.0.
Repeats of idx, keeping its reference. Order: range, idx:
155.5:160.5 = 0.3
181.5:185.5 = -2.5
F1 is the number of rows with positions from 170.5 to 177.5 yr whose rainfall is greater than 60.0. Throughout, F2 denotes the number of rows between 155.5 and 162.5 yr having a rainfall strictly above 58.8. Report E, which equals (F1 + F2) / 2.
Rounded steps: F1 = 2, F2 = 2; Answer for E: 2.0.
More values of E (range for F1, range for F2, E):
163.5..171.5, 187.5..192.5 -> 4.5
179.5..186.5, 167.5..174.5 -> 3.0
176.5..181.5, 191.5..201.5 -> 3.5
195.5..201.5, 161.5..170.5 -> 5.0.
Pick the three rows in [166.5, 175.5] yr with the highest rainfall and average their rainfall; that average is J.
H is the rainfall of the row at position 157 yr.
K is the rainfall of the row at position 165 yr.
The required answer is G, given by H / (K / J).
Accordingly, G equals 29.6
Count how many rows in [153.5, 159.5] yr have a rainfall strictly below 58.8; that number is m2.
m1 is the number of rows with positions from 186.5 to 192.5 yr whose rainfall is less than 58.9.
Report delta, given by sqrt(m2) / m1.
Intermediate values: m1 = 1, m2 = 6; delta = 2.4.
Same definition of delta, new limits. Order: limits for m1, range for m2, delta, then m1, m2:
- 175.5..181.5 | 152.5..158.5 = 0.6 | 4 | 6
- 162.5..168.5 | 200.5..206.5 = 1.7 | 1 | 3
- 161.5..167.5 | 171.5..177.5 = 1.0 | 1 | 1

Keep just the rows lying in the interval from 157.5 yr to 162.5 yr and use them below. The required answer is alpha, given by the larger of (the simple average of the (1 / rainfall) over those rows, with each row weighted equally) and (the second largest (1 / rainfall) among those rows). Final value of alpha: 0.0208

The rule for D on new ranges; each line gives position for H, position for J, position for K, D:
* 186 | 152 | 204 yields 6.2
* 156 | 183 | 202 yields 9.5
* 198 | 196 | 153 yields 5.6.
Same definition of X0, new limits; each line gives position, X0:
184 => -3125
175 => -3745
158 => -1384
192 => -3931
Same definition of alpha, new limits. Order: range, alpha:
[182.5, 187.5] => 0.0179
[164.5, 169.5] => 0.0168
